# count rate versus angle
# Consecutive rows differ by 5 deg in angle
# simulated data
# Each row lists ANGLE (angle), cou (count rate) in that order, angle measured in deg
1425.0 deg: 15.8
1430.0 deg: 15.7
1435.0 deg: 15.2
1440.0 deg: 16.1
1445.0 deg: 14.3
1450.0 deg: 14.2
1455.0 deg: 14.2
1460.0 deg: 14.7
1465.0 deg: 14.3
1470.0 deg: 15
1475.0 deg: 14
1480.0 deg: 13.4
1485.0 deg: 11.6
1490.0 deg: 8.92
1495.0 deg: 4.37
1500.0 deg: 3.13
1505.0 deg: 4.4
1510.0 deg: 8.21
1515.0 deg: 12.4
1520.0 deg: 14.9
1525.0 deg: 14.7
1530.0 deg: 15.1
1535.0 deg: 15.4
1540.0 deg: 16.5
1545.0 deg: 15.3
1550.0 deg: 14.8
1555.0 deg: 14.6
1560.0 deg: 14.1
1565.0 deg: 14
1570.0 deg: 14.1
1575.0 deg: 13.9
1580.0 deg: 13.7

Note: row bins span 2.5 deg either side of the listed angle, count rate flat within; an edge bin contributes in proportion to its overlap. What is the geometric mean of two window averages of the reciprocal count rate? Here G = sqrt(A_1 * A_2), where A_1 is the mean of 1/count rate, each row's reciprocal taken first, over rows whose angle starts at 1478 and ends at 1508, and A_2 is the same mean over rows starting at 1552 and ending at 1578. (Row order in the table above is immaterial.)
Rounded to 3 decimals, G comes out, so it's 0.111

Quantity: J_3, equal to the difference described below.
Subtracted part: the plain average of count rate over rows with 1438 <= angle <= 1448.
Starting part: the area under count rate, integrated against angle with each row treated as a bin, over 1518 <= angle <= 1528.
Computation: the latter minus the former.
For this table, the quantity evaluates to 133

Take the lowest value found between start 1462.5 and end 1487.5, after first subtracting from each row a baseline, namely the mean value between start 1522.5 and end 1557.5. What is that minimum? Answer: -3.6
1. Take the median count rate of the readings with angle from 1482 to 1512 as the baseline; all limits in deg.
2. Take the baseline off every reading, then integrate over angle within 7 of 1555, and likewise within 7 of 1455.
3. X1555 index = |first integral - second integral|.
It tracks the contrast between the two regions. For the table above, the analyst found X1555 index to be 2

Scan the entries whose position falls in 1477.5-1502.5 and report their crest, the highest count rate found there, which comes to 13.4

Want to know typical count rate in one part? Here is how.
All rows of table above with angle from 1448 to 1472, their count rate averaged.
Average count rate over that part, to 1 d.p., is 14.5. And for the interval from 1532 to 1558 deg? 15.3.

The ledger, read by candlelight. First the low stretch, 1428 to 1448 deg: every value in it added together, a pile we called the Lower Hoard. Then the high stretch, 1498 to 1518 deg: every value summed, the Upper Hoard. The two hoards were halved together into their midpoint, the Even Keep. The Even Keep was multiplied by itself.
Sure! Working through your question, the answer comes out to 2000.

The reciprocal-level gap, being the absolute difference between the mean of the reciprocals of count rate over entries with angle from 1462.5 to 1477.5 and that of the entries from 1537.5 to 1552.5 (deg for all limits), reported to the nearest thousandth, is 0.005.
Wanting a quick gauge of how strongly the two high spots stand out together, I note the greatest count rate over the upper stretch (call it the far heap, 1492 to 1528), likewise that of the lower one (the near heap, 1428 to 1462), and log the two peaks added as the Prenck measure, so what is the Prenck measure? 31.0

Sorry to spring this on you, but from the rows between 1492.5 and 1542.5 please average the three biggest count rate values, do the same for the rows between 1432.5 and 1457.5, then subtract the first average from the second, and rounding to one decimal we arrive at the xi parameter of -0.5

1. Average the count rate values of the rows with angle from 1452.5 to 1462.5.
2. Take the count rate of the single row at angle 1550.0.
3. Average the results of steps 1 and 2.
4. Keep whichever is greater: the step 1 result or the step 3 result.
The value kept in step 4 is 14.6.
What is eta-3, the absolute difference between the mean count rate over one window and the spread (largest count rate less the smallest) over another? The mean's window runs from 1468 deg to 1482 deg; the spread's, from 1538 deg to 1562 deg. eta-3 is 11.7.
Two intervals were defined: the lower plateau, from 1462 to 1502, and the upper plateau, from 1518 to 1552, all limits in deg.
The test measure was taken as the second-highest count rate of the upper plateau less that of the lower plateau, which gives 1.1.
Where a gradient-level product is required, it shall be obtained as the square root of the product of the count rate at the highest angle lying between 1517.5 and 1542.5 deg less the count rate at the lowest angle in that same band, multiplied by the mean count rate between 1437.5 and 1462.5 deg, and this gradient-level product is 4.8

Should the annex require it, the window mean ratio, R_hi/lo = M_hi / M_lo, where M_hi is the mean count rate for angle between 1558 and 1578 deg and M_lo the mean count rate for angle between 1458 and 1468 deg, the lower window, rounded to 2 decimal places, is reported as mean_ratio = 0.97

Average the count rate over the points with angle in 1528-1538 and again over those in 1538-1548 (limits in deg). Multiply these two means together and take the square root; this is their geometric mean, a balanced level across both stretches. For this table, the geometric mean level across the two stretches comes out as 15.6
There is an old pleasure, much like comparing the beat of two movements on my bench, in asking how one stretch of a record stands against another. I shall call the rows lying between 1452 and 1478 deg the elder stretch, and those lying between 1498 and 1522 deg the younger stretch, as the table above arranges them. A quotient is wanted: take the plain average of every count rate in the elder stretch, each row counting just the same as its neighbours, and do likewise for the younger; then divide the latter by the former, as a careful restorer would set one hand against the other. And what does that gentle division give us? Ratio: 0.60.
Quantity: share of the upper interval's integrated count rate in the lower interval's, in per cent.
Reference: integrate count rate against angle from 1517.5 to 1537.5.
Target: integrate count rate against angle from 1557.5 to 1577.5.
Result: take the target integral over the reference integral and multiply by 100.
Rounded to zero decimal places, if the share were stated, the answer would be 93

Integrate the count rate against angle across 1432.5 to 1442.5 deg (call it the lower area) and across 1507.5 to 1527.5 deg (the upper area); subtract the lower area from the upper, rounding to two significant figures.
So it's 95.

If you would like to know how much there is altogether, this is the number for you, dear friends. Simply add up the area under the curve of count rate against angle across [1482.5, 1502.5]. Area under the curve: 140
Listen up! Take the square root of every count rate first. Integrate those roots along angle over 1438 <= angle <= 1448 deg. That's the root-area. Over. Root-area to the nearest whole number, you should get 39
